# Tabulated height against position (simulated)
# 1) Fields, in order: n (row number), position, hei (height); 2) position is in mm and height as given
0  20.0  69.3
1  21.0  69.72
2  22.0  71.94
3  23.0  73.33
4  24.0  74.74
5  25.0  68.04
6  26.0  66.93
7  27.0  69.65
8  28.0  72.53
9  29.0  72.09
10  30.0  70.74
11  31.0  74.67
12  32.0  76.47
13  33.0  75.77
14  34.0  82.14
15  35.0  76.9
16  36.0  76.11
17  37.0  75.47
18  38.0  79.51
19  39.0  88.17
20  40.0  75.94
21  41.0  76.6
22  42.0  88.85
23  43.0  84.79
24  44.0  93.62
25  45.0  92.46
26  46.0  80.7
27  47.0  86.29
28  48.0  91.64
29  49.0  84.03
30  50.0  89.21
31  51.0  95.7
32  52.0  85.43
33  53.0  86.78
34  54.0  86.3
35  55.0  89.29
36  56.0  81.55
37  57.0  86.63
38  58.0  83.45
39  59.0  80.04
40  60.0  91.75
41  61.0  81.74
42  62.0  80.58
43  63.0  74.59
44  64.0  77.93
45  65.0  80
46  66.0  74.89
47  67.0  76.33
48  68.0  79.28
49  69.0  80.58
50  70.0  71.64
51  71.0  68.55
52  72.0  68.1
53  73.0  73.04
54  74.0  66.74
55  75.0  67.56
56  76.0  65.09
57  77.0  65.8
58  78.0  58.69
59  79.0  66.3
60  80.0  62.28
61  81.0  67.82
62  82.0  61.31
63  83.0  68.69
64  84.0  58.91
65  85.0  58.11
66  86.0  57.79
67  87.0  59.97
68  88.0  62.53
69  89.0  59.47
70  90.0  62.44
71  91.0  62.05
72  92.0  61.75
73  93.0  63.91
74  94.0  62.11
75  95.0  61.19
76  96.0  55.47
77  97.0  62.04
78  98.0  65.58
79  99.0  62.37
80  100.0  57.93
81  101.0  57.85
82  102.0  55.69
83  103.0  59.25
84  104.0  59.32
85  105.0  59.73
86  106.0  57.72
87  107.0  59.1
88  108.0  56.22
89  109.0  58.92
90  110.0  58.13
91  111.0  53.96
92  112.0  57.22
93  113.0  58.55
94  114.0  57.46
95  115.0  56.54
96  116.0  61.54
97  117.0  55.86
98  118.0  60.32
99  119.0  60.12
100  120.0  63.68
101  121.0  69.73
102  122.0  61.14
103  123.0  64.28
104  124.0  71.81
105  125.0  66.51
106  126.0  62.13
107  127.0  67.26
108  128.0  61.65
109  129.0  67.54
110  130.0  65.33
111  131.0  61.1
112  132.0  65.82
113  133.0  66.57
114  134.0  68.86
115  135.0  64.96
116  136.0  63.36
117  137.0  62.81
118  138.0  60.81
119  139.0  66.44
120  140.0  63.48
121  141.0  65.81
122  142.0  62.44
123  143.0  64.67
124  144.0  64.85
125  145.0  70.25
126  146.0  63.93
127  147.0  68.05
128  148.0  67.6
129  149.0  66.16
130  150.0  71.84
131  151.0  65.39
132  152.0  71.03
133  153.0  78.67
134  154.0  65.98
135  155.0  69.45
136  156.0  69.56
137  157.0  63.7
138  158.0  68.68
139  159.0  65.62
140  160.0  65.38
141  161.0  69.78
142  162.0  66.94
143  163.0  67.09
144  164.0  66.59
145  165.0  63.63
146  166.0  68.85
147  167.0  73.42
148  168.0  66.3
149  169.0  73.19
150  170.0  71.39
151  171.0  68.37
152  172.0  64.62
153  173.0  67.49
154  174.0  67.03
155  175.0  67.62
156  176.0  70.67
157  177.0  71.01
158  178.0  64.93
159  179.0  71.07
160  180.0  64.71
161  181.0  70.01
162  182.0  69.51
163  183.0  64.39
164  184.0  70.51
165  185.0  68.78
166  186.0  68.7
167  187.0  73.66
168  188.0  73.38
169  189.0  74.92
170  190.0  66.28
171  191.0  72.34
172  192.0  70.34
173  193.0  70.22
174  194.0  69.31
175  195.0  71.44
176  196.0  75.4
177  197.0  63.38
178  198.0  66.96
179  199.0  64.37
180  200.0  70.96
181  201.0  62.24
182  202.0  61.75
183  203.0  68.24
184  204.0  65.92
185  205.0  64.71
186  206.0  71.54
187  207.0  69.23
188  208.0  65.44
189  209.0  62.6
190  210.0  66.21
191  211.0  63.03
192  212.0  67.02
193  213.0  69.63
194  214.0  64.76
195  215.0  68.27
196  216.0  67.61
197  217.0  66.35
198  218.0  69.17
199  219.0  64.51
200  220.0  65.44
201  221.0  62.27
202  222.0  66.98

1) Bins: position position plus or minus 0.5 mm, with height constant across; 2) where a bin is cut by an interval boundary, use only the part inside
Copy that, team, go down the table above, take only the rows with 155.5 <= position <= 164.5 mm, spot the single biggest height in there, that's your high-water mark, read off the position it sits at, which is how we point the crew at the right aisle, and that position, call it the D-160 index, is 161.0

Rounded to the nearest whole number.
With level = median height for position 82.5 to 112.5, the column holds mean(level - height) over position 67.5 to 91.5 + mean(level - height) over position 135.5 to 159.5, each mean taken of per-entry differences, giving -14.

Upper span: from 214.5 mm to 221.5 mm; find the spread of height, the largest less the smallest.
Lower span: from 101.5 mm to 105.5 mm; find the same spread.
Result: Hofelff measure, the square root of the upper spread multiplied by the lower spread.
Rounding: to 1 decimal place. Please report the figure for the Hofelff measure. 5.3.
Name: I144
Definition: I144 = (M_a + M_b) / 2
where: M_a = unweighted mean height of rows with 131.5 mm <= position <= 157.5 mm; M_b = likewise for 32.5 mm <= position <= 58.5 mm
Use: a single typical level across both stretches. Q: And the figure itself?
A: 75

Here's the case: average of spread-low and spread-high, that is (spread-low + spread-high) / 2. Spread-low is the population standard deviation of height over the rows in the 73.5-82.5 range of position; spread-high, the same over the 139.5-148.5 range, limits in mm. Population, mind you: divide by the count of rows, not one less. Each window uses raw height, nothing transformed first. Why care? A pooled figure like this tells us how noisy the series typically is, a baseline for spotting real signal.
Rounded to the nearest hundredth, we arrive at 2.67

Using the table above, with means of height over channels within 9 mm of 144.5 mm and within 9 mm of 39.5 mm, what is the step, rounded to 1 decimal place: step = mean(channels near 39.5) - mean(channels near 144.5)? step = 15.5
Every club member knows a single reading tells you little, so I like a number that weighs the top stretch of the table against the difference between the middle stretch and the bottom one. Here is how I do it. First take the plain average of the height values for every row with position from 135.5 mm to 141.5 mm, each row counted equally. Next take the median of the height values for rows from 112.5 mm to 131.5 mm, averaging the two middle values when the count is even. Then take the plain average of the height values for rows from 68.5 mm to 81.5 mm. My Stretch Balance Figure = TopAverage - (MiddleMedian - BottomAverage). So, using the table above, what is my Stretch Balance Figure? 70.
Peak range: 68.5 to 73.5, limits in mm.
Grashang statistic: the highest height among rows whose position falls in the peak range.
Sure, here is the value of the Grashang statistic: 80.58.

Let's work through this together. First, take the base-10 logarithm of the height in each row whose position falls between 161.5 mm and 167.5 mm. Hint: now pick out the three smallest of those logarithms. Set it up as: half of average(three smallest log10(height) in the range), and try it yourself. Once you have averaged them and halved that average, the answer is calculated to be 0.909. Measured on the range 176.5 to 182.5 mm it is 0.911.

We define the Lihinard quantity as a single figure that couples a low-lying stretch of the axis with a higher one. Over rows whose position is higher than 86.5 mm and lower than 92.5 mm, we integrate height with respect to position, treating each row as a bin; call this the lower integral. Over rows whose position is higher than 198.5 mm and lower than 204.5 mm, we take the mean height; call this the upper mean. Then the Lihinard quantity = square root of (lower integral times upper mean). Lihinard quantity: 155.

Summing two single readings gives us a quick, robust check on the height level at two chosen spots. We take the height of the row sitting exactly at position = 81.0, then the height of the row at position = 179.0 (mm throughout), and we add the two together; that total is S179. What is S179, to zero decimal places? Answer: 139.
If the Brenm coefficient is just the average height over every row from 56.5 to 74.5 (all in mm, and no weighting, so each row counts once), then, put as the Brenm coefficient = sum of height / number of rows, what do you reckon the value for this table 78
